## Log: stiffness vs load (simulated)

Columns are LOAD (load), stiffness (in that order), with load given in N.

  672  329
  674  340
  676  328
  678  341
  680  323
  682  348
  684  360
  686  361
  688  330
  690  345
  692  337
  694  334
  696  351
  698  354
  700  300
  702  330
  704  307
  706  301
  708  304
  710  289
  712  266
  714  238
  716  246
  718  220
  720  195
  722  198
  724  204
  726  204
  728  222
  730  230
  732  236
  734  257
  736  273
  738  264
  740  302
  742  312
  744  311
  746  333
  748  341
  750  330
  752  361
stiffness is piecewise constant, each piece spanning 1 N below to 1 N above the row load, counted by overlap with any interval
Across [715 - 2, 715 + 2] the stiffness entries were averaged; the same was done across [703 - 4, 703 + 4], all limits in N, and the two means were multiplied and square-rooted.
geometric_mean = 274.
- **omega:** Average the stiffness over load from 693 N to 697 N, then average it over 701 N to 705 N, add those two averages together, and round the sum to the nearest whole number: 661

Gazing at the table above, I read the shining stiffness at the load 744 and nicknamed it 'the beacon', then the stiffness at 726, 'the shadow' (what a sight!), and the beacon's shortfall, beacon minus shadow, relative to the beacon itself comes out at 0.3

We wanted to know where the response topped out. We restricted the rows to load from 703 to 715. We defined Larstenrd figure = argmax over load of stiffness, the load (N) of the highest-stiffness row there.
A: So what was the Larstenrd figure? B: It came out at 704 N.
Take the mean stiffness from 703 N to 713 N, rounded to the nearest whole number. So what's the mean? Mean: 293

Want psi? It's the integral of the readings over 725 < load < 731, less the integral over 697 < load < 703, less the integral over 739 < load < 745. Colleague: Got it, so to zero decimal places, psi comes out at -2506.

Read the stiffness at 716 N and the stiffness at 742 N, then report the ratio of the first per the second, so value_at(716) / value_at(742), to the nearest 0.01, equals 0.79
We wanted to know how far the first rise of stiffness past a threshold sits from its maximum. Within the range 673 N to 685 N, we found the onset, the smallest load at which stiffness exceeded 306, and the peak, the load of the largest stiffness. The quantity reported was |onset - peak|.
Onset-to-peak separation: 10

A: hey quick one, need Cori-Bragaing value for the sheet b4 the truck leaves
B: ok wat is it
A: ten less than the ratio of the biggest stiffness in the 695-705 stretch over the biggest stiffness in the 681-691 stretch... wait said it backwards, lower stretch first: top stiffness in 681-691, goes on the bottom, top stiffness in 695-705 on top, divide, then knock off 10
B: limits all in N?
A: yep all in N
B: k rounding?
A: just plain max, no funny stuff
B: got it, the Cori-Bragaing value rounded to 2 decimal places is -9.02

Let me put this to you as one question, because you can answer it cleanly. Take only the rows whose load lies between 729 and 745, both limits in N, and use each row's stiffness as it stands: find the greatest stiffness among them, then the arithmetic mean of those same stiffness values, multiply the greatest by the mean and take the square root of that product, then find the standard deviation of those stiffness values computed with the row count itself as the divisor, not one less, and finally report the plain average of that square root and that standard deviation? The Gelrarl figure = 161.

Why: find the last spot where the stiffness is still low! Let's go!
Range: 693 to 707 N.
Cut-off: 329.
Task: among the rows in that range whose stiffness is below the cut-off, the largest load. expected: 706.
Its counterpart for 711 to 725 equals 724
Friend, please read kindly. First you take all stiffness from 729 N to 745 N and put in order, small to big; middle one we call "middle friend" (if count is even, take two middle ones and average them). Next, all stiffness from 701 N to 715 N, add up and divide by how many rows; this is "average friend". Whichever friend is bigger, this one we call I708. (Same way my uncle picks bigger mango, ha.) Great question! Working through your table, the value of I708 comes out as 291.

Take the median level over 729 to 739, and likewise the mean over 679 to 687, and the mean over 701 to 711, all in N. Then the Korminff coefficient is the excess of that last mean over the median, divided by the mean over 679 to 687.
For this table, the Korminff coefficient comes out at 0.14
